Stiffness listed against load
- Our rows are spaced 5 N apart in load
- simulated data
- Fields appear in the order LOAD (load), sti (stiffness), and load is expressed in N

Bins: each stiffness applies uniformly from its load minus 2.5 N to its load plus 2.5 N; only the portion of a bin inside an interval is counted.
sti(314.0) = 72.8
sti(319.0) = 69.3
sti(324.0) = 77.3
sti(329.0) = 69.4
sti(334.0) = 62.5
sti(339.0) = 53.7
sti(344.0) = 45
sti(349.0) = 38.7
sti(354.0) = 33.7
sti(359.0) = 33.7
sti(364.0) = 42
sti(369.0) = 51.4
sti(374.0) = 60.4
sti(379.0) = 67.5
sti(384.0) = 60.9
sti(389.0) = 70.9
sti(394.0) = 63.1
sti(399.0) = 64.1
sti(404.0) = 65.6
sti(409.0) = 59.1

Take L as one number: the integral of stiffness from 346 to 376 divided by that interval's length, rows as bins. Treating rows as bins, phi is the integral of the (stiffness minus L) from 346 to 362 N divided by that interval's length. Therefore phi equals -7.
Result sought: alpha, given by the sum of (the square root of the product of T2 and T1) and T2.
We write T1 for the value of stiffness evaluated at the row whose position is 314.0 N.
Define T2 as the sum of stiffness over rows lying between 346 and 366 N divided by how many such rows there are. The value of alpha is 89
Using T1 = 72.8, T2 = 37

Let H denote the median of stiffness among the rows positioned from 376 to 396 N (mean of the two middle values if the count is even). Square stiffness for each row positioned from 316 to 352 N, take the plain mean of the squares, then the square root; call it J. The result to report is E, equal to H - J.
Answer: 4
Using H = 65.3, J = 61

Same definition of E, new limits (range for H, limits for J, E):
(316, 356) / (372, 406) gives -7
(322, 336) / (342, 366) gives 31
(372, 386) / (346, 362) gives 25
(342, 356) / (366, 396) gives -24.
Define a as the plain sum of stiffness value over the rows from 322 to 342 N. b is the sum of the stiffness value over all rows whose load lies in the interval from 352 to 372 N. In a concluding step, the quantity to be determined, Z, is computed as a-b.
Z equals 102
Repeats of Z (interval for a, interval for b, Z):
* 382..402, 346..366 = 111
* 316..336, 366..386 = 38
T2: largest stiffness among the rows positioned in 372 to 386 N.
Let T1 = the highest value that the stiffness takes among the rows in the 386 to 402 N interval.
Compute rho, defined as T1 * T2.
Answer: 4786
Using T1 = 70.9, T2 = 67.5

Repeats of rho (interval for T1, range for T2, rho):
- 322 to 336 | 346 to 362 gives 2992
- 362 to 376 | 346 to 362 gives 2337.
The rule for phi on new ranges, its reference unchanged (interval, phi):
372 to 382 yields 21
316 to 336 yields 27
